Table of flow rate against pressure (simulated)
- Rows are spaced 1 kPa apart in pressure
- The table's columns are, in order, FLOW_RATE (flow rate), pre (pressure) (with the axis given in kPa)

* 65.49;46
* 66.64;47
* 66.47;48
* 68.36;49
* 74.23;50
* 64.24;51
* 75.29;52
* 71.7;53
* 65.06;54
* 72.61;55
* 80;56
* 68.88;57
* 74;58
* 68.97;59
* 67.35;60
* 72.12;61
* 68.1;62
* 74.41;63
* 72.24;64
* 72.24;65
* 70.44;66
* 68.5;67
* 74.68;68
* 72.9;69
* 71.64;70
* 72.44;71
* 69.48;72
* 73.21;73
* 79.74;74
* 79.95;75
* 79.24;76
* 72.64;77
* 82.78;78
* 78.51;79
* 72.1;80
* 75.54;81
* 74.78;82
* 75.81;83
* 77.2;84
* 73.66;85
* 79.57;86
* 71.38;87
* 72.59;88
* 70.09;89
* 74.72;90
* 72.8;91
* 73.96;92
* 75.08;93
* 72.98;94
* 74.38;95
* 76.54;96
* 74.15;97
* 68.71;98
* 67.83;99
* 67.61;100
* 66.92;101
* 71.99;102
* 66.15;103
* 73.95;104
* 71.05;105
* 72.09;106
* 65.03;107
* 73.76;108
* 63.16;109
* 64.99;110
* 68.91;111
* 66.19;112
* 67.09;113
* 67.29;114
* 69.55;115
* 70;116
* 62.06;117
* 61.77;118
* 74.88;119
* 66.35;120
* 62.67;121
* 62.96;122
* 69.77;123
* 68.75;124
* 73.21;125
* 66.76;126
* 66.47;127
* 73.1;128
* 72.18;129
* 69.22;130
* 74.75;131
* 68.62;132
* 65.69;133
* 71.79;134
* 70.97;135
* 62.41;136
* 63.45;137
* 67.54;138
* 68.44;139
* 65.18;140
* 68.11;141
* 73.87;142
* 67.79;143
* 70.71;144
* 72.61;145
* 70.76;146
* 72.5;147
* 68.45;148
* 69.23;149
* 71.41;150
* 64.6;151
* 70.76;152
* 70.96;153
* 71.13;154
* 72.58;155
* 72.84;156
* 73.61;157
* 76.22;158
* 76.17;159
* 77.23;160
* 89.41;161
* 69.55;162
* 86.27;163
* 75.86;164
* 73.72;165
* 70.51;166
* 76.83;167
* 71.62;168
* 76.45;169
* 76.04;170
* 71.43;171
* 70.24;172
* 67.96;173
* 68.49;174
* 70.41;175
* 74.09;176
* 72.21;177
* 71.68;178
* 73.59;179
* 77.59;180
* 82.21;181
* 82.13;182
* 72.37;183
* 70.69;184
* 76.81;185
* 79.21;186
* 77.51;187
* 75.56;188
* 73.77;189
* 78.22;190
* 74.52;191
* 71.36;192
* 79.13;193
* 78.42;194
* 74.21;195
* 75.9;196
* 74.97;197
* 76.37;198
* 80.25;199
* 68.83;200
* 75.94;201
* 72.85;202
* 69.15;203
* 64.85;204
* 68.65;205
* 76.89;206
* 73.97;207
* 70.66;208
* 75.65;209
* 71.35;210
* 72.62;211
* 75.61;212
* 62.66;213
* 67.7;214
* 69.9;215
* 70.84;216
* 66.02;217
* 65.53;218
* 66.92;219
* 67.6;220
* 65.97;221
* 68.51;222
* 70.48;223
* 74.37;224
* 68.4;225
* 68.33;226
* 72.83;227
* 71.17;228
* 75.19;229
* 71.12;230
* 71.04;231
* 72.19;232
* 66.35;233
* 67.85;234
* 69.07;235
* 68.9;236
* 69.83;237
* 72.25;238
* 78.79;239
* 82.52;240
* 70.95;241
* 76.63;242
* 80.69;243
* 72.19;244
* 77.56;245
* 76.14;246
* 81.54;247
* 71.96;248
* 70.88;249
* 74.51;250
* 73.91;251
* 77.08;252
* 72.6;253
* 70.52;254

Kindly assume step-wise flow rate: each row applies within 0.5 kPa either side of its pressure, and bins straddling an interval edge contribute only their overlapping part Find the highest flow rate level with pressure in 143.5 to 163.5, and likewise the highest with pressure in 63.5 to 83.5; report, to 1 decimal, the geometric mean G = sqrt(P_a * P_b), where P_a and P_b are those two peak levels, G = 86.0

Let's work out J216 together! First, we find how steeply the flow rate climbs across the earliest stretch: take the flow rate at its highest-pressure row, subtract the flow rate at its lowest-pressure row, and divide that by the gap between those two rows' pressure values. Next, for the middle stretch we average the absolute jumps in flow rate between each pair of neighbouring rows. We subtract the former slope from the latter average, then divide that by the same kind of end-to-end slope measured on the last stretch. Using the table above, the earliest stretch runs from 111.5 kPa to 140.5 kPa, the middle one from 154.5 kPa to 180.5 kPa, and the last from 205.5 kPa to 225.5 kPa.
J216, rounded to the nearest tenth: -9.8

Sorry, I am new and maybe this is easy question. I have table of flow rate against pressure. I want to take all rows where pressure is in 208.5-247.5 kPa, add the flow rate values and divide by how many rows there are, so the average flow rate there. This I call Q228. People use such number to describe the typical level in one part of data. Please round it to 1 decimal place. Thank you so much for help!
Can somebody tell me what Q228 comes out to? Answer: 71.6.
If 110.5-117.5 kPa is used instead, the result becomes 67.3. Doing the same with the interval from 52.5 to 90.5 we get 73.5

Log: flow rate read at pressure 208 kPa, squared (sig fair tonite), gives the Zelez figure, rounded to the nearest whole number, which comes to 4993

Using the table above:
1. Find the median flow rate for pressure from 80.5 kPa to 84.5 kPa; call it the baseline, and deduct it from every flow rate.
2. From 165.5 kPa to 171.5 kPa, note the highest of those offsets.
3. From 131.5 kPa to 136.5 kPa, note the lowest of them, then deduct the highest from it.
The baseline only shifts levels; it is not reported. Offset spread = -14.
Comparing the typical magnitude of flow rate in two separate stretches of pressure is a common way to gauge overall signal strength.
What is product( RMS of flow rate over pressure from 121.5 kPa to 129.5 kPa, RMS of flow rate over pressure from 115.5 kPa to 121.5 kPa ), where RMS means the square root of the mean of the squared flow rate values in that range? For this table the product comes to 4601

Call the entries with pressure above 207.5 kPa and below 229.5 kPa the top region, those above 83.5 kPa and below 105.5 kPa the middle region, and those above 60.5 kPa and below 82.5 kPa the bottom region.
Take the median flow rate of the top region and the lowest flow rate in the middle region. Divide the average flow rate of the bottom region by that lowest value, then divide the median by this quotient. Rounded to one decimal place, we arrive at 62.8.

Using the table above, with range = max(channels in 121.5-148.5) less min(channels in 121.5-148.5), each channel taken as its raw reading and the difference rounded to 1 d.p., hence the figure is 12.3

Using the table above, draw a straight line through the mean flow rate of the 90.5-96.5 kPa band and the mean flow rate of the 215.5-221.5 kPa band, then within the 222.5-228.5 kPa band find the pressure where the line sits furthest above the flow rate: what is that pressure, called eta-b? 226 kPa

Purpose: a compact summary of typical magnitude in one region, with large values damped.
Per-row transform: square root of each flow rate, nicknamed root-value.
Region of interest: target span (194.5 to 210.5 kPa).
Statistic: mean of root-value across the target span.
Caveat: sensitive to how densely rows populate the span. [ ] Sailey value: 8.55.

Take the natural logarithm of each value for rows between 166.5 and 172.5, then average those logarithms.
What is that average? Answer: 4.30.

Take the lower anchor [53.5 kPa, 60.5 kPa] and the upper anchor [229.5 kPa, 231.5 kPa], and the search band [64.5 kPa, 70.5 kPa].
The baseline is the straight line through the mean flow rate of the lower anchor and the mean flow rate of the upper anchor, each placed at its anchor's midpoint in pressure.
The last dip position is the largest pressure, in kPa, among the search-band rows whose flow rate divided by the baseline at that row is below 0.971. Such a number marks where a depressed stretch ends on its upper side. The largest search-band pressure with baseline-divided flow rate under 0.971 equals 67 kPa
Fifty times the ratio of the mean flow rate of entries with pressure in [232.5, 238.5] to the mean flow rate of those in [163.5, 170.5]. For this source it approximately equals 46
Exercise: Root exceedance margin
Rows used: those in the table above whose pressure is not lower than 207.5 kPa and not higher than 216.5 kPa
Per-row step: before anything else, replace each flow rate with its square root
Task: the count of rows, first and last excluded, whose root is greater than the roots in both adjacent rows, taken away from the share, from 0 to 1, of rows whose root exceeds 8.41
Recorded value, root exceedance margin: -1.4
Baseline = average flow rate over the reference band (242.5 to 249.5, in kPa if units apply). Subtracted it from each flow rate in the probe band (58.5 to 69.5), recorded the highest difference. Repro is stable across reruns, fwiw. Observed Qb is -1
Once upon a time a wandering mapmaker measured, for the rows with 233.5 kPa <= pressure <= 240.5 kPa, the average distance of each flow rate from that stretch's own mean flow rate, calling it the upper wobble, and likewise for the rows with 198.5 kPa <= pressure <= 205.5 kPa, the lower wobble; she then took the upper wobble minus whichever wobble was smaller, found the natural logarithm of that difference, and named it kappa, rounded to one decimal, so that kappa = -1.0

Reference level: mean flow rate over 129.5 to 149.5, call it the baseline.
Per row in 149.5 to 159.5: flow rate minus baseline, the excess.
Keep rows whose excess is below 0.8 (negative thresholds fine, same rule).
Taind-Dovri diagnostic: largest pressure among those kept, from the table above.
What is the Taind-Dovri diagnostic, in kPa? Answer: 151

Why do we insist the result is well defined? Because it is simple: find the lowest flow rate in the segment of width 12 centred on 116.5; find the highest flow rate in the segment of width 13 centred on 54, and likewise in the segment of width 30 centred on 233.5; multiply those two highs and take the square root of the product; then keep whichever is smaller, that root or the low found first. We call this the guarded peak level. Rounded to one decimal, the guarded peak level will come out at 61.8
